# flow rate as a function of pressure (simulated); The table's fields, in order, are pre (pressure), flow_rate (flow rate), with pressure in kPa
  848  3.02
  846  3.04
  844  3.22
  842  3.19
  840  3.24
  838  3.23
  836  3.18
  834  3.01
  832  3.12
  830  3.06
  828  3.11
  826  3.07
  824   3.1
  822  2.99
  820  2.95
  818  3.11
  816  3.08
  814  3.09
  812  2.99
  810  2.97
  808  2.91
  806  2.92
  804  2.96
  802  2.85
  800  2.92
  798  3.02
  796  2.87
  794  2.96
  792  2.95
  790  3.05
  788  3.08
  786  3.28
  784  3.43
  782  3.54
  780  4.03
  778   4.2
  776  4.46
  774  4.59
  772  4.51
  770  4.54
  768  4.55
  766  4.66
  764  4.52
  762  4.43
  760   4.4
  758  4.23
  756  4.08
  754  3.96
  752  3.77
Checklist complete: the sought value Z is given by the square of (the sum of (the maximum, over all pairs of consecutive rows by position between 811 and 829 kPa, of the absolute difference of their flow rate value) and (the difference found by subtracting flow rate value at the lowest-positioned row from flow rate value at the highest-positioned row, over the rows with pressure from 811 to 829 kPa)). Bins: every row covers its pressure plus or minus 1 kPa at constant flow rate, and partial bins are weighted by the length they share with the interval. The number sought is 0.08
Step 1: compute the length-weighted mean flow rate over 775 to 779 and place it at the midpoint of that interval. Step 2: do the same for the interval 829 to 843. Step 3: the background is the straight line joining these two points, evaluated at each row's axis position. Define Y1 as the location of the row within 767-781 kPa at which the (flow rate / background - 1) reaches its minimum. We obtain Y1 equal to 780 kPa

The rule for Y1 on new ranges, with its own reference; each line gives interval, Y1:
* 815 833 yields 820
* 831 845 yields 834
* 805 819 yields 806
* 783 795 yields 792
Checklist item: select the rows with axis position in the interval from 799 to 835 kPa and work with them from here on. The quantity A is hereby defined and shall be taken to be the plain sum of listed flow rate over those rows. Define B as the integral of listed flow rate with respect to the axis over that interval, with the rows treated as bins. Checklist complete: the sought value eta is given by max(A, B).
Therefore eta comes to 108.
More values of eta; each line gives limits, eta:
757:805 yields 180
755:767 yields 53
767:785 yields 76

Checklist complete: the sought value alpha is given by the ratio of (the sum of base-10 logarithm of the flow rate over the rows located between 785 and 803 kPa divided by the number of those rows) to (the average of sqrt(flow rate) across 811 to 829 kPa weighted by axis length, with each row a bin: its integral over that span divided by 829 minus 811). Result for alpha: 0.273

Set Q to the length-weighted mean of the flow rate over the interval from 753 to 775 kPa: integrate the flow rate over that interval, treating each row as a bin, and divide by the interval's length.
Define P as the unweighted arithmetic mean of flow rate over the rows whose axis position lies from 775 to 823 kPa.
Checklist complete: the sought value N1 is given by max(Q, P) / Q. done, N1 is 1.00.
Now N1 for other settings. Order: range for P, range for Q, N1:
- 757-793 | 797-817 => 1.35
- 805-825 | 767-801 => 1.00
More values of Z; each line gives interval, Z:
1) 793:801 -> 0.01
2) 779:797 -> 0.45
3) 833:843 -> 0.12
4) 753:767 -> 0.76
